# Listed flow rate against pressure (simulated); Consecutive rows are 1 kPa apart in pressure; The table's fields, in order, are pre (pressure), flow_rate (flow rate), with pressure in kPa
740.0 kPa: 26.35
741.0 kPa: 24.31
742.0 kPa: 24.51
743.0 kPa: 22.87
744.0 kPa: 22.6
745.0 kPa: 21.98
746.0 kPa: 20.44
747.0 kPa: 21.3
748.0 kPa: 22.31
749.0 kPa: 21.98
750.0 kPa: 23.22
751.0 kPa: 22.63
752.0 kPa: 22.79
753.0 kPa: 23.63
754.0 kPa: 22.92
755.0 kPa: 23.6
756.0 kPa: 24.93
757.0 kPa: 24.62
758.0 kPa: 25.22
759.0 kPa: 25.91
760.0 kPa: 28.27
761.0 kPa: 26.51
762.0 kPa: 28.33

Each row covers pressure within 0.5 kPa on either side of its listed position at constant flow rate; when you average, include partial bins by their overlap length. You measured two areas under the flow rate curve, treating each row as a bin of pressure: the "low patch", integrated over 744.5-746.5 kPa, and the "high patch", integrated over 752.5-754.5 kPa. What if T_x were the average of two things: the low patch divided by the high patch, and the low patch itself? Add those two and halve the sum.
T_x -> 21.7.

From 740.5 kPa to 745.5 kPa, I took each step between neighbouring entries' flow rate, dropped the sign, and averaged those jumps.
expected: 0.68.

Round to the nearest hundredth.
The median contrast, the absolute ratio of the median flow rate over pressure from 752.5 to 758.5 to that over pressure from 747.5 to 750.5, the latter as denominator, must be 1.08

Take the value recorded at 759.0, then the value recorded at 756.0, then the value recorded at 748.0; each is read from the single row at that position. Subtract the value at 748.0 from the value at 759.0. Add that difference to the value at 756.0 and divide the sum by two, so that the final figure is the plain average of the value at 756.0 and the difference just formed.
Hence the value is 14.3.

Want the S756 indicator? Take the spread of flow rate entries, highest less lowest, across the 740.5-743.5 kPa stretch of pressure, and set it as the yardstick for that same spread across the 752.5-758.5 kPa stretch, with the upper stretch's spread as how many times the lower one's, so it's 1.4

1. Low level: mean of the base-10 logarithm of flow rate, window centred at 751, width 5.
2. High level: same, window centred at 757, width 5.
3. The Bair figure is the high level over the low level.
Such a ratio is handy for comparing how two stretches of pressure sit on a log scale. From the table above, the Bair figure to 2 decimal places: 1.03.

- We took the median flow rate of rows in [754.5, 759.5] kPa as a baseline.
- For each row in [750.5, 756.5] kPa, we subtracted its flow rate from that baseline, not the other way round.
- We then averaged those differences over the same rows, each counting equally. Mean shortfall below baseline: 1.5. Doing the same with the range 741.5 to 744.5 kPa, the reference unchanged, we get 1.6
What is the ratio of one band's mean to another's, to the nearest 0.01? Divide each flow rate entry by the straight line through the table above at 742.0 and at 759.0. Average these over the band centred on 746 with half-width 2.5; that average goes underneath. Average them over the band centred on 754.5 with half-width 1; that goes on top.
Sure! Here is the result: 1.04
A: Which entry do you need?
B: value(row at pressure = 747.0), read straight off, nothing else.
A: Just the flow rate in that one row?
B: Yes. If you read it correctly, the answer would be 21.3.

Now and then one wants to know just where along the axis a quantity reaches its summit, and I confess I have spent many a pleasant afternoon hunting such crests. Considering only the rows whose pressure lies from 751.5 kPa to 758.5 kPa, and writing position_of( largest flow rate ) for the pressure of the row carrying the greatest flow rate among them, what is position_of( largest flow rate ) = 758.0 kPa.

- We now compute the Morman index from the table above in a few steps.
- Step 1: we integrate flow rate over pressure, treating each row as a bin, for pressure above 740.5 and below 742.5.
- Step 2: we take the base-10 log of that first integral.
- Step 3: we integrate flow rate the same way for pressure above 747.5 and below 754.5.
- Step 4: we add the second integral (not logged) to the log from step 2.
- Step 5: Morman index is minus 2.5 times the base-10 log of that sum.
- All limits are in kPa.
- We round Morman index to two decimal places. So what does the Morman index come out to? -5.52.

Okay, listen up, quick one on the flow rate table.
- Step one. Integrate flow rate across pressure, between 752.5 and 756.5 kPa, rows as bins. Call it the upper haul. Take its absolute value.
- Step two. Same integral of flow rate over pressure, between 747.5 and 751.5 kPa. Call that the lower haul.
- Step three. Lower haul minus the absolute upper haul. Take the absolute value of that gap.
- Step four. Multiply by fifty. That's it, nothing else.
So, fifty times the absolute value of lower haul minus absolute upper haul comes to 247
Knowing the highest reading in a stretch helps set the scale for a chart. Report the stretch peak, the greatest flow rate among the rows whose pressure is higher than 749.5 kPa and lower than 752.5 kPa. 23.22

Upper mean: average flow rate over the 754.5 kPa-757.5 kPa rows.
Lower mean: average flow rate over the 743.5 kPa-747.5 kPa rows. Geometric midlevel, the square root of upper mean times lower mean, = 22.9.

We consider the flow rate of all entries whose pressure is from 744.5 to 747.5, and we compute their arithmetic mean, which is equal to 21.2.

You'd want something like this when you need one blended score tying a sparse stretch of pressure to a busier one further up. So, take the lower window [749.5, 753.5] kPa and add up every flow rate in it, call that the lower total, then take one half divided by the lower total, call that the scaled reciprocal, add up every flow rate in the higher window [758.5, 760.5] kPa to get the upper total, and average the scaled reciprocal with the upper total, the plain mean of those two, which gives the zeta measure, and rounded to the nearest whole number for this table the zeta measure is 27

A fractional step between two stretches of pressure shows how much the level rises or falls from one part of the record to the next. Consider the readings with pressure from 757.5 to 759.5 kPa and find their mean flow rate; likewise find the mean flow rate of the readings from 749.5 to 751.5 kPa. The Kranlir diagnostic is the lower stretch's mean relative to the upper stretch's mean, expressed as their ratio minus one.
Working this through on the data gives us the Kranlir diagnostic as -0.10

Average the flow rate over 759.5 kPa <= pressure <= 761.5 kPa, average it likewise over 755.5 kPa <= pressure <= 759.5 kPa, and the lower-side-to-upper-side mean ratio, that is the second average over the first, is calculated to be 0.92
